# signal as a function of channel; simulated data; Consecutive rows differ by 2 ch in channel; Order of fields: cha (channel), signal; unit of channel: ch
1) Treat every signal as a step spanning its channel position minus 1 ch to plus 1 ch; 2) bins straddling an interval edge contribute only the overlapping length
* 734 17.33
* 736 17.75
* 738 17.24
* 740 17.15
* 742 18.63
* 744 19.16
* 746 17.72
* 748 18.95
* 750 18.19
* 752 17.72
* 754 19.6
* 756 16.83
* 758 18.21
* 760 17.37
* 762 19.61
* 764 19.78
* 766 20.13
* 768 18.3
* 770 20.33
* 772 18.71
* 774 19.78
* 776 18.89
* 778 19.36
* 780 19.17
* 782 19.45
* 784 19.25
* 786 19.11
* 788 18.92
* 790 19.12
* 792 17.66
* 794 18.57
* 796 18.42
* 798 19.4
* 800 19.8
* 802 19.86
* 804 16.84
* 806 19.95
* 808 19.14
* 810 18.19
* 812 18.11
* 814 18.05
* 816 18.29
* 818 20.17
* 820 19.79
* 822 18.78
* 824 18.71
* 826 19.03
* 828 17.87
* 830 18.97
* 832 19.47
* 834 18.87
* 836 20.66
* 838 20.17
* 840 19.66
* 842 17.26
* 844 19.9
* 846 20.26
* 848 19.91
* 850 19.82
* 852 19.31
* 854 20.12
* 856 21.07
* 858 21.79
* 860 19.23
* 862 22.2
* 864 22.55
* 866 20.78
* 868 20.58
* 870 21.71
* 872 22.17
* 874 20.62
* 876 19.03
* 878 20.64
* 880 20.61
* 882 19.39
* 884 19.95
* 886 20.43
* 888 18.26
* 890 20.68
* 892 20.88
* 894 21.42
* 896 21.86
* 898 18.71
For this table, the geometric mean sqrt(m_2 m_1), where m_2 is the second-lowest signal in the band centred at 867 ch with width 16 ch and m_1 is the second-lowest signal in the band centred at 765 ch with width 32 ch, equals 18.9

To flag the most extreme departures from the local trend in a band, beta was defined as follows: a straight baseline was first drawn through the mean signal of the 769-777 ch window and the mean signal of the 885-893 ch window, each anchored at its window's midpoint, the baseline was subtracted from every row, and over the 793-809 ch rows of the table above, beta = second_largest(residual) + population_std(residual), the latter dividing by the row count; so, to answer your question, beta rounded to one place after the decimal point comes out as 1.2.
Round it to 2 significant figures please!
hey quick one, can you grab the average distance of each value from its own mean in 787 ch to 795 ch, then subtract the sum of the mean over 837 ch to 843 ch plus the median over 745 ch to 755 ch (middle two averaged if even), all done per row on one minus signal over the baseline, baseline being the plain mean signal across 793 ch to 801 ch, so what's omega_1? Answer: -0.022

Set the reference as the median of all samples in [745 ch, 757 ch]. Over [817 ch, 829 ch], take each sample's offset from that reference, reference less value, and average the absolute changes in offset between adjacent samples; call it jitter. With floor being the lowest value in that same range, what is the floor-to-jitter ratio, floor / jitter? 30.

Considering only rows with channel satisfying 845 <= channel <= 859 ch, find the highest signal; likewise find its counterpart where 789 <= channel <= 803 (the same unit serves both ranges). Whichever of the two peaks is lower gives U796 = 19.9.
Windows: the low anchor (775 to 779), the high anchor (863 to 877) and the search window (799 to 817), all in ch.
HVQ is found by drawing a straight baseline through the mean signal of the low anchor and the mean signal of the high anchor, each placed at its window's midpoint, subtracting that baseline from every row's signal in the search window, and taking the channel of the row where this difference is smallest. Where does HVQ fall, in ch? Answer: 804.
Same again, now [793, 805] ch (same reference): 804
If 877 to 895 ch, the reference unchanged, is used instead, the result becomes 888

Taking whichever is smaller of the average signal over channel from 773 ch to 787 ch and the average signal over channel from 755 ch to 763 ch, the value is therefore 18.0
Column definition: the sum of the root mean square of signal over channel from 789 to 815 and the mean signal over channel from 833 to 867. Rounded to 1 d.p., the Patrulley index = 38.9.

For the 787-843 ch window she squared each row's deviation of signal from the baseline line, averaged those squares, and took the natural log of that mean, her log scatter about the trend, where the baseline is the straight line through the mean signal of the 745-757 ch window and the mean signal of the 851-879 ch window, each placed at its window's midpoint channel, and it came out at 0.4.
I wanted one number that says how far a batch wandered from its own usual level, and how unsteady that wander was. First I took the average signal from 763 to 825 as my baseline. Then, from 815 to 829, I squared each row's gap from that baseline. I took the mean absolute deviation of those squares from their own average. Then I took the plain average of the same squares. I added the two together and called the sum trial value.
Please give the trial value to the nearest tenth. 1.0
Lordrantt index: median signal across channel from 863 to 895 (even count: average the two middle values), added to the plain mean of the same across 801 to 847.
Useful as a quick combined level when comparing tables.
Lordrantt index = 39.7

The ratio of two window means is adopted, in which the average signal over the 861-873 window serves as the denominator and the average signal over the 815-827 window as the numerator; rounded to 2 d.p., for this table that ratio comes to 0.88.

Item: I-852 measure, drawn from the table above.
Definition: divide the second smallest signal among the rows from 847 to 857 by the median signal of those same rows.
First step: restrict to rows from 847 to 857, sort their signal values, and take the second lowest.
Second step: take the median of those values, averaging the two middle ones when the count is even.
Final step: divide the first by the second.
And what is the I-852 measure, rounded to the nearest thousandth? 0.995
